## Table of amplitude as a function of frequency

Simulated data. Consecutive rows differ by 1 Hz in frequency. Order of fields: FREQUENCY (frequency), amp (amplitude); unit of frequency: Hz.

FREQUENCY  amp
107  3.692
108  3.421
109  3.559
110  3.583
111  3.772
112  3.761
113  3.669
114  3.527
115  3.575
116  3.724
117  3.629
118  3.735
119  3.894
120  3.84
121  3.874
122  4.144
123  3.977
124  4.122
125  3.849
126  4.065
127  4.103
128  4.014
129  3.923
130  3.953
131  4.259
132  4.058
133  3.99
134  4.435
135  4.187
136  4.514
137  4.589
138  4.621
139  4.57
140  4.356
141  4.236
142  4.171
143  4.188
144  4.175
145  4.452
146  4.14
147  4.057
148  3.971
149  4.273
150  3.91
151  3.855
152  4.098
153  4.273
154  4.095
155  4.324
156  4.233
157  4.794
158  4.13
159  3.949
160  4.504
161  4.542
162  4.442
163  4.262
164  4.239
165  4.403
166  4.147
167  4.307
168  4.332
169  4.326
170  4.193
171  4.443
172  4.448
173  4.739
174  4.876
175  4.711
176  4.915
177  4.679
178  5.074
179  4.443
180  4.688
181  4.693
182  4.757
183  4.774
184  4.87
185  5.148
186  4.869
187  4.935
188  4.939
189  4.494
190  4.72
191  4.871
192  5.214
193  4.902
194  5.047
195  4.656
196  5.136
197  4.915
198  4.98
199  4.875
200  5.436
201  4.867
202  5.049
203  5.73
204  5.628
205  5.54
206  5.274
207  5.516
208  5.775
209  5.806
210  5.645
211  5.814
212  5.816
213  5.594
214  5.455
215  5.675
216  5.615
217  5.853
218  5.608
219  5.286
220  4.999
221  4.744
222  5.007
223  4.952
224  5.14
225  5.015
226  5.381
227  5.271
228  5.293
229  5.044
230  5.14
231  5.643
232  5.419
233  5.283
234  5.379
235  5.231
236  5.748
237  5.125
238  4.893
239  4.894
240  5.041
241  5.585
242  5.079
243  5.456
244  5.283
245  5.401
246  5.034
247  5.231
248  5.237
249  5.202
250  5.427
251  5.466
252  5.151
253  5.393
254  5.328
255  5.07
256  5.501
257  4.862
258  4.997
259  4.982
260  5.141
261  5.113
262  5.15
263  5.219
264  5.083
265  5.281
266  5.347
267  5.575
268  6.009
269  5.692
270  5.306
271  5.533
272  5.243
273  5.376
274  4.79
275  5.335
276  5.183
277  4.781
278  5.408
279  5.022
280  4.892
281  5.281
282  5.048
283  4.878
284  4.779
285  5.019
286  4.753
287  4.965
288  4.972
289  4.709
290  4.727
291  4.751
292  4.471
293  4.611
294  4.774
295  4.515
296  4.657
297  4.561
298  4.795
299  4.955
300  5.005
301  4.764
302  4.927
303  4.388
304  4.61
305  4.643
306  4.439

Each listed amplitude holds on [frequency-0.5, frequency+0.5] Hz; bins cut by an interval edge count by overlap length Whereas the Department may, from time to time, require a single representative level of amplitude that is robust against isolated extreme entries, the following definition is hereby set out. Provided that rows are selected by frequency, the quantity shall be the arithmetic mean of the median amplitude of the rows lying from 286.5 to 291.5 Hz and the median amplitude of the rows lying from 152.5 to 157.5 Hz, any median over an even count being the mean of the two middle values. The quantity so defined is 4.51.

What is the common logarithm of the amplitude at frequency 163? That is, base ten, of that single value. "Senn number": 0.63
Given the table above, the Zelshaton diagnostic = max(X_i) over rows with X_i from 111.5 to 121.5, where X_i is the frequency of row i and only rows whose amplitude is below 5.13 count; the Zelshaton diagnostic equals 121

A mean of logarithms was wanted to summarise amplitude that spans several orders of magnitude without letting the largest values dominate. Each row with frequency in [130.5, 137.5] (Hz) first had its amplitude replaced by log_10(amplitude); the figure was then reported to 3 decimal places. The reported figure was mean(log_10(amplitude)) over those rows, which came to 0.632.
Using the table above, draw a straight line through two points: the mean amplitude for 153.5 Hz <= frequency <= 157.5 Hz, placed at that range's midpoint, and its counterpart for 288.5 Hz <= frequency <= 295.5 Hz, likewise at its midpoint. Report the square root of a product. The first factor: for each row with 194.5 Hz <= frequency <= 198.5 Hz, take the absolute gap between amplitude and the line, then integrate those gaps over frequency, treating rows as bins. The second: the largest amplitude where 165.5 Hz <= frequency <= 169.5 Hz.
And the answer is 2.9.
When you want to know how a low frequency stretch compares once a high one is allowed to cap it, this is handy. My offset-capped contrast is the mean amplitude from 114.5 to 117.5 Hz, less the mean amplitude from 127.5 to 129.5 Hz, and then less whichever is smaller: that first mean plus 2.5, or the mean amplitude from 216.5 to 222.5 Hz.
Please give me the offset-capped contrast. -5.6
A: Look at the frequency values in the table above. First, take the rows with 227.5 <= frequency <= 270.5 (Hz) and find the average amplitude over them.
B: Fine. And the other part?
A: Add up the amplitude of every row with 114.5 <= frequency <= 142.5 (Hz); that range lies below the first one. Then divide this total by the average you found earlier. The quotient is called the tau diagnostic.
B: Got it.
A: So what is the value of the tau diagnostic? 22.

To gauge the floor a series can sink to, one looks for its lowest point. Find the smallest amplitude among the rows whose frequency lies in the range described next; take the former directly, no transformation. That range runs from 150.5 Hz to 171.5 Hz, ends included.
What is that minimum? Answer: 3.855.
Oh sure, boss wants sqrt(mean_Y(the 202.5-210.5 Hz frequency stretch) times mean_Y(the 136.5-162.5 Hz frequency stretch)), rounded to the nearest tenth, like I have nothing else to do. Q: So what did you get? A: 4.9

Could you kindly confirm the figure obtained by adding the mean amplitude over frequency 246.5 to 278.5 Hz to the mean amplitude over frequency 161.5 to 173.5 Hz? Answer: 9.6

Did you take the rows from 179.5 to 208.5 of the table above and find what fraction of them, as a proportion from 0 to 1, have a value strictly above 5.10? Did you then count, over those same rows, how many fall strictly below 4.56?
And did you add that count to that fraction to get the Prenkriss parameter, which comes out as 1.3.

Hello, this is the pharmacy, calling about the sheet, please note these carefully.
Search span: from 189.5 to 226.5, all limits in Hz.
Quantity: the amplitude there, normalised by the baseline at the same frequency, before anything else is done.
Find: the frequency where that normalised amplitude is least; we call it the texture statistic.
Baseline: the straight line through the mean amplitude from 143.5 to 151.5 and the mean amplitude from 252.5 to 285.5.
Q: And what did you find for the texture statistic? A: 221 Hz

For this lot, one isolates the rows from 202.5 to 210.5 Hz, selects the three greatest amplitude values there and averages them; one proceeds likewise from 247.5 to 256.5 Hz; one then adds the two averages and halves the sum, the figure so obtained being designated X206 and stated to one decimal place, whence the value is 5.6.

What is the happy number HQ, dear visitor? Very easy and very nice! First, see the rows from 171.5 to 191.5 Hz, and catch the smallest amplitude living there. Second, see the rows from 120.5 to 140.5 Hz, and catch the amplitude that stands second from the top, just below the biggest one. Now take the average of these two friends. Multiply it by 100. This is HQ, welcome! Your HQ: 452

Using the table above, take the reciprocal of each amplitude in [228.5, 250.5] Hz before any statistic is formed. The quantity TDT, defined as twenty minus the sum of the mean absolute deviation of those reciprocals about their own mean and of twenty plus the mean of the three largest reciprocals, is -0.209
